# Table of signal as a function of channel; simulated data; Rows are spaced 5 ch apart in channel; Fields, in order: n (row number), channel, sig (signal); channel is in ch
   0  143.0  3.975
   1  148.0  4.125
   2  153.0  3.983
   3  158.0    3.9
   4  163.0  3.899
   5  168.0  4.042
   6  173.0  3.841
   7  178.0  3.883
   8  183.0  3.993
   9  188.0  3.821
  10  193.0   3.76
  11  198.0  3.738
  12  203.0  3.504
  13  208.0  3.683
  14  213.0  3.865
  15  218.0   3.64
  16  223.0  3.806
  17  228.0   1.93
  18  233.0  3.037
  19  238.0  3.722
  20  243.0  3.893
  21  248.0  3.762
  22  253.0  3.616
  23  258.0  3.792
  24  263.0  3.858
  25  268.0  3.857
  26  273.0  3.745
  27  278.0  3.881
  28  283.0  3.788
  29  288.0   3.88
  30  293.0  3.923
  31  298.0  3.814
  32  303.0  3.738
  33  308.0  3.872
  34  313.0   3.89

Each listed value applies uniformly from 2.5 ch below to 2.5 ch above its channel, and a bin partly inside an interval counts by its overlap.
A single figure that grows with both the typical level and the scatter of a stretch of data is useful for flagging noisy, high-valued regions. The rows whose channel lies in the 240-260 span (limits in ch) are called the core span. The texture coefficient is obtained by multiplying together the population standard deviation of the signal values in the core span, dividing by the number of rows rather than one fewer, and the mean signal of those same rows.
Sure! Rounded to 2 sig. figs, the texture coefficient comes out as 0.37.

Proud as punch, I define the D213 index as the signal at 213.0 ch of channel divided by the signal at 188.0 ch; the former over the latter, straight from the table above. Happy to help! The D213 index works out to 1.01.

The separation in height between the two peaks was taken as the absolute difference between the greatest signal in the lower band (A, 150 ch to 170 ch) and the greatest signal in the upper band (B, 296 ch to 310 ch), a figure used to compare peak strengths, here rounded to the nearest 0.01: 0.17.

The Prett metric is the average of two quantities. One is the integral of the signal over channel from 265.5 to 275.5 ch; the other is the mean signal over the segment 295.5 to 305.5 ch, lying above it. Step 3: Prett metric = 20.9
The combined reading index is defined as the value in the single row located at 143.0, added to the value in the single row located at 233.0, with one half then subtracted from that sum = 6.5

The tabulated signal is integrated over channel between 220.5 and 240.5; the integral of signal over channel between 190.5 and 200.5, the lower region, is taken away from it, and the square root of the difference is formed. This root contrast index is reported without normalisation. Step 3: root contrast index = 5.00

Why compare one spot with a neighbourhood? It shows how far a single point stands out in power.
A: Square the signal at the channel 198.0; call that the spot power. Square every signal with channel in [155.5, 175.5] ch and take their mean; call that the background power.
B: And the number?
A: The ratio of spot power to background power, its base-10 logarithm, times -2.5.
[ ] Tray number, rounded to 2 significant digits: 0.10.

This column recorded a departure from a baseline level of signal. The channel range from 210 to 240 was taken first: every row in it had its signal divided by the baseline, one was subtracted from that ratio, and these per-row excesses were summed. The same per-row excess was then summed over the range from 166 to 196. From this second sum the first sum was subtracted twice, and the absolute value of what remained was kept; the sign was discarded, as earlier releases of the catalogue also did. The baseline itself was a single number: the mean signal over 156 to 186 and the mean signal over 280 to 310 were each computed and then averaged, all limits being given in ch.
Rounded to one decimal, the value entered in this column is 1.7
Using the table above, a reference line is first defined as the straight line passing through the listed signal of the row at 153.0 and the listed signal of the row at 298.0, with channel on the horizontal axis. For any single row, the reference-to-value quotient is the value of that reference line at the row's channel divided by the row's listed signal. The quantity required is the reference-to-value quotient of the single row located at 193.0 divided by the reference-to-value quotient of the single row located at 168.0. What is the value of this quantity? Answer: 1.07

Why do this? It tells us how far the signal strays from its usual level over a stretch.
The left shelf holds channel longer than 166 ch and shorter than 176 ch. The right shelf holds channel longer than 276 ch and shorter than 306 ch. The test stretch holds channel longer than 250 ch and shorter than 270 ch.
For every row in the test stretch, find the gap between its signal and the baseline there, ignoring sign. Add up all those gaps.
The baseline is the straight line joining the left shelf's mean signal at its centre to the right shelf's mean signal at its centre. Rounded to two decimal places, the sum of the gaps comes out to 0.33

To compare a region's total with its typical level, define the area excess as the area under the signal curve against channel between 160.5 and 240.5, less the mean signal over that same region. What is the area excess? 287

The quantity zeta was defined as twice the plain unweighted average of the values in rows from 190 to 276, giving 7.2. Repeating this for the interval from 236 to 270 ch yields 7.6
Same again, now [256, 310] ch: 7.7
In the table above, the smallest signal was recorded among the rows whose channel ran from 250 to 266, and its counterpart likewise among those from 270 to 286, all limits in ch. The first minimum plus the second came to 7.36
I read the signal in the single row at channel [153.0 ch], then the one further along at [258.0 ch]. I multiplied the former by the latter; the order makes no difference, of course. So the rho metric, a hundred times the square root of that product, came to 389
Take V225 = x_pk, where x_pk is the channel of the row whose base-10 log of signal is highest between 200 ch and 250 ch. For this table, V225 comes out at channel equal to 243.0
